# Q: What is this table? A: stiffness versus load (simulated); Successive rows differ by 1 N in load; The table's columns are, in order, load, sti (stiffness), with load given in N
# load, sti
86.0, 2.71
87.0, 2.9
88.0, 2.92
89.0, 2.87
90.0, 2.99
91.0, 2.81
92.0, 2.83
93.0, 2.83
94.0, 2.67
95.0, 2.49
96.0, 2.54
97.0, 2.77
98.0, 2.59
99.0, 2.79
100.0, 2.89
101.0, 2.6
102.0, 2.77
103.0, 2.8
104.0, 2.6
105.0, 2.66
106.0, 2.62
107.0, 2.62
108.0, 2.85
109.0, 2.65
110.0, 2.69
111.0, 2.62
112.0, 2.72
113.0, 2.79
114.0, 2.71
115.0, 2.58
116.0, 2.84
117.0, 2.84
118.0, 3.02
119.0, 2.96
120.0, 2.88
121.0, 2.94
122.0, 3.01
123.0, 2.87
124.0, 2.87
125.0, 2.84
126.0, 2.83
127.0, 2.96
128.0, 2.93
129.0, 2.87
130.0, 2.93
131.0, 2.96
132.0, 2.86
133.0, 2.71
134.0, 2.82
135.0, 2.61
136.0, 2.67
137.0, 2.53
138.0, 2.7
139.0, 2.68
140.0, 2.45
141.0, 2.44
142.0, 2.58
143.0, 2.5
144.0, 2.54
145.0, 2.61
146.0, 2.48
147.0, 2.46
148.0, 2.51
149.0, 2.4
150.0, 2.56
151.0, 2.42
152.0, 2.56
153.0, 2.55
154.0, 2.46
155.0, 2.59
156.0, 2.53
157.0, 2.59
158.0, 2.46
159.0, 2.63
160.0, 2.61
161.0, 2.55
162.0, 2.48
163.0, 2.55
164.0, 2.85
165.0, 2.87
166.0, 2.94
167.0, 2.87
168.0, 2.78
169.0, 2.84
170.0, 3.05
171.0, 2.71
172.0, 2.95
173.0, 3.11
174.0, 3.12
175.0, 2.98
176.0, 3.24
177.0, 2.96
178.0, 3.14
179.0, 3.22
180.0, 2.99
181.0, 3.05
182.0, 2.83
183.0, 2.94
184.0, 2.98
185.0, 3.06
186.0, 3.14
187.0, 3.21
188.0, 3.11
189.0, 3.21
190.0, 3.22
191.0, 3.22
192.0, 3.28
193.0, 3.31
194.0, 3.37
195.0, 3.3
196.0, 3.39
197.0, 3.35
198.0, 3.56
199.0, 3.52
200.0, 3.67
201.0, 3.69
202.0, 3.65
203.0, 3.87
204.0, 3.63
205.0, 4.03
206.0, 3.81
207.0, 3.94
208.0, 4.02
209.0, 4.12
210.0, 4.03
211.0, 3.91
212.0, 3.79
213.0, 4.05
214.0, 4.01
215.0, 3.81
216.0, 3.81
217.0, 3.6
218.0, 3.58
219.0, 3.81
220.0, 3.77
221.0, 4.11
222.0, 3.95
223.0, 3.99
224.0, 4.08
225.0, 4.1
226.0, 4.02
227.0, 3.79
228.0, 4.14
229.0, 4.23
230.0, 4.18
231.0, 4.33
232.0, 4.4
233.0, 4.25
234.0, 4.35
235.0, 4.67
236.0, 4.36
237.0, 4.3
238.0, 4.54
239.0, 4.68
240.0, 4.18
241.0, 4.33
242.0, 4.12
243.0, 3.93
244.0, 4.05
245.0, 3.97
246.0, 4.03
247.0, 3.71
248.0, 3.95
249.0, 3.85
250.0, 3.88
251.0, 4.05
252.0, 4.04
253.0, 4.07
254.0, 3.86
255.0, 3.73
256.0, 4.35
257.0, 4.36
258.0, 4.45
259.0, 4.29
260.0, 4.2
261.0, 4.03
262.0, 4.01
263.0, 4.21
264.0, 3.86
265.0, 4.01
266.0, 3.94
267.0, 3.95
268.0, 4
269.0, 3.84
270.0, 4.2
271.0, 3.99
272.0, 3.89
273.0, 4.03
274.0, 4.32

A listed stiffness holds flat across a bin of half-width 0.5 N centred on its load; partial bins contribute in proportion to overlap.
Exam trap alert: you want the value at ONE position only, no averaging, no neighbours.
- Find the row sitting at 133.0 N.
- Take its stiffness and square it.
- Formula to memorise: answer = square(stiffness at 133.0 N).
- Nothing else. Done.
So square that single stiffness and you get 7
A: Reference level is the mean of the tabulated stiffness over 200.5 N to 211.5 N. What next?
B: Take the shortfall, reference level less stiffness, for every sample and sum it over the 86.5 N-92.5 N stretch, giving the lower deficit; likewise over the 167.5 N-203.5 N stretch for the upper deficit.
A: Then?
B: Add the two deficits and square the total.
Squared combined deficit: 942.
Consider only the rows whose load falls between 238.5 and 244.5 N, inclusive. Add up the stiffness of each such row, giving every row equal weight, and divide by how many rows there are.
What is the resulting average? 4.2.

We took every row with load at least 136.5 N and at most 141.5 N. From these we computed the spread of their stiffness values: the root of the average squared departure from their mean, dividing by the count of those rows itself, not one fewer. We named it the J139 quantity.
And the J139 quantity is 0.111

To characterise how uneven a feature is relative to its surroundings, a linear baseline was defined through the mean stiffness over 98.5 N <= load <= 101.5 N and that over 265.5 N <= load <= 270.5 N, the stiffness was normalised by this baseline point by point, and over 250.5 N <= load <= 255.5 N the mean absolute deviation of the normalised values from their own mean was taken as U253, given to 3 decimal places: 0.034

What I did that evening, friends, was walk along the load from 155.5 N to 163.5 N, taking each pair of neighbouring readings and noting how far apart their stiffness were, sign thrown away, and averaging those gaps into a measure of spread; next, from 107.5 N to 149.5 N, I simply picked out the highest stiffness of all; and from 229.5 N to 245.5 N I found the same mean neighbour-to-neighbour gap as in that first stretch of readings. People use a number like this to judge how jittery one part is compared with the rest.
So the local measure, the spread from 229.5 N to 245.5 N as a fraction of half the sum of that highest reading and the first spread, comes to 0.120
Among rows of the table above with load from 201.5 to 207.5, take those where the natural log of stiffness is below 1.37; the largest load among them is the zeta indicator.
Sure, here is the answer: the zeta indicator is 206.0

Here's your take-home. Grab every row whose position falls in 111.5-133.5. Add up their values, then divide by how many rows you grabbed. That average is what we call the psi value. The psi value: 2.9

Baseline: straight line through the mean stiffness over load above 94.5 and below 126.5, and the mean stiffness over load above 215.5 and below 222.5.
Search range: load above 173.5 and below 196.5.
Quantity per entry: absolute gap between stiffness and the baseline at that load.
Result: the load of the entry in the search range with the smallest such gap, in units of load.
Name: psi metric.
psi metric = 176.0 N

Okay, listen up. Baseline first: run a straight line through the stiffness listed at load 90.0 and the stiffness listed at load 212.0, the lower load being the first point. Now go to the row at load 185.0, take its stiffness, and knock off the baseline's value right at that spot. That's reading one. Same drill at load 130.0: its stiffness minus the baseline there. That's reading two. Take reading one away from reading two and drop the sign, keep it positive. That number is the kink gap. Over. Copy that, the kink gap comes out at 0.23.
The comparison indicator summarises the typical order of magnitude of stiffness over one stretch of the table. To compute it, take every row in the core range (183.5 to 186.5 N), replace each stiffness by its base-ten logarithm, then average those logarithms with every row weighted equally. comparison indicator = 0.49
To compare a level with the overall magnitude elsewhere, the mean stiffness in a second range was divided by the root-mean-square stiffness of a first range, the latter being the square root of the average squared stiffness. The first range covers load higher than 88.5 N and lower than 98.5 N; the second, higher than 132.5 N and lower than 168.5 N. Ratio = 0.95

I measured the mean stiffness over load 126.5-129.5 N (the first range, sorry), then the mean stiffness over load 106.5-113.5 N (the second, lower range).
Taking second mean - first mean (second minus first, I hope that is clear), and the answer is -0.2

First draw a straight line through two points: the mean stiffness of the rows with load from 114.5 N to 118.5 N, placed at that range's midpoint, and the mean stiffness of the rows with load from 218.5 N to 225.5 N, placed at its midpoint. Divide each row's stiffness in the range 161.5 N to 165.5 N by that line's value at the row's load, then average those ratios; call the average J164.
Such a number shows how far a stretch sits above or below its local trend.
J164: 0.81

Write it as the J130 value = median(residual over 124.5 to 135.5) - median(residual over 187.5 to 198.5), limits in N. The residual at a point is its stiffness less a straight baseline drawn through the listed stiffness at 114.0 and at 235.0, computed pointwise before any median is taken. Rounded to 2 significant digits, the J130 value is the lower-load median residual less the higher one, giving 0.63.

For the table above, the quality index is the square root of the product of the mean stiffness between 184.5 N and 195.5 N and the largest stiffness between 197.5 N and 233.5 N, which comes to 3.76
